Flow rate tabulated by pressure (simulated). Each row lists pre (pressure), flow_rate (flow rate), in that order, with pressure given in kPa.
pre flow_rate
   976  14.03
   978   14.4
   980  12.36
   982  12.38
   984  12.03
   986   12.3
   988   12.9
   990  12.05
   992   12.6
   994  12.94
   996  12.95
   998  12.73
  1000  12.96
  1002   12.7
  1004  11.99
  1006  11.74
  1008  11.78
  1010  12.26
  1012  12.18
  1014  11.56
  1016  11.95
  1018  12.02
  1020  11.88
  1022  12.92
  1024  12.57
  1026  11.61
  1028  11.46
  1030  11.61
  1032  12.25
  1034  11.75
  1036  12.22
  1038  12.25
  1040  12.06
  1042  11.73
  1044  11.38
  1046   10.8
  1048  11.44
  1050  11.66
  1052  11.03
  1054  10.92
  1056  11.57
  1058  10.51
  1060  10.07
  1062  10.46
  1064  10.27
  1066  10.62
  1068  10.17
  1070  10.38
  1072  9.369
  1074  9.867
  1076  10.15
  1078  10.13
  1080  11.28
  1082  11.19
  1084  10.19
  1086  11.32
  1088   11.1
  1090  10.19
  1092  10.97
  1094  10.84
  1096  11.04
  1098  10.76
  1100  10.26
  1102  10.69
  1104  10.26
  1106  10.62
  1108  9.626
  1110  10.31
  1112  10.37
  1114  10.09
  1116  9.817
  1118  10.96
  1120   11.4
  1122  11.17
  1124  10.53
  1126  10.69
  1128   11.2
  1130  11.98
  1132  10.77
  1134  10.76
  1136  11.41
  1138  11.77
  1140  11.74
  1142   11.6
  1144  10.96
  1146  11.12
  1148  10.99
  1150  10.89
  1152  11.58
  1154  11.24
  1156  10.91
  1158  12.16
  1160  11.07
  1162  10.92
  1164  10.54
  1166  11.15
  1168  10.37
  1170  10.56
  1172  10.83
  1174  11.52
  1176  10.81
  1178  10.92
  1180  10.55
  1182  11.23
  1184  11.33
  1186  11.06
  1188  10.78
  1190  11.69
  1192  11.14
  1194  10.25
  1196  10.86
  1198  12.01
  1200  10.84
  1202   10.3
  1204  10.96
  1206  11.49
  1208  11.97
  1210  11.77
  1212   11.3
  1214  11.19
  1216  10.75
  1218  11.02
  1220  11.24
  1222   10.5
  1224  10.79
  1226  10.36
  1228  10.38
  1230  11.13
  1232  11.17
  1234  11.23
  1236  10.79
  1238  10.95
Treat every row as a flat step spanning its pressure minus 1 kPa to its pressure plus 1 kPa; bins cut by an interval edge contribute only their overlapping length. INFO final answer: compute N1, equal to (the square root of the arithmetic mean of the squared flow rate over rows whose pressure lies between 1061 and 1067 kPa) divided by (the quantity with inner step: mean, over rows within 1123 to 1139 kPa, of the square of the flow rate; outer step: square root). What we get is 0.94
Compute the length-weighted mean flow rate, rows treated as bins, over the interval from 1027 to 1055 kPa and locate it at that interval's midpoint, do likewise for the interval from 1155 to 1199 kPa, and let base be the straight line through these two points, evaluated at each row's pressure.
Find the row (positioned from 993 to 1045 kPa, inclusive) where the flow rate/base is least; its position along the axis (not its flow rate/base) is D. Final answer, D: 1044 kPa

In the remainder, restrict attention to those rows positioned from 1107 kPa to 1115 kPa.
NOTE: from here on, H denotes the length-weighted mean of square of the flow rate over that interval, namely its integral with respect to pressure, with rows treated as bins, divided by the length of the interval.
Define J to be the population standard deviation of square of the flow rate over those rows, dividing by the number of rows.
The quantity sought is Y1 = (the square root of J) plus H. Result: 104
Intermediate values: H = 102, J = 6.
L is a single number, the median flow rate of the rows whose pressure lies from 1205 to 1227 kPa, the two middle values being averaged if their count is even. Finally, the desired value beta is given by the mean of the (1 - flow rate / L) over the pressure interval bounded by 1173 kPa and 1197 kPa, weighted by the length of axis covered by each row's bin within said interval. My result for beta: 0.016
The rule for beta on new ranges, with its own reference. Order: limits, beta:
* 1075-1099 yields 0.038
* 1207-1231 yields 0.014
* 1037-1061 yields -0.008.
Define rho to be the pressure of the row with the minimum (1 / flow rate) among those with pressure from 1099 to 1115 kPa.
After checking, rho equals 1102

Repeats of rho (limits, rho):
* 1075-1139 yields 1130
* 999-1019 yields 1000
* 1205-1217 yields 1208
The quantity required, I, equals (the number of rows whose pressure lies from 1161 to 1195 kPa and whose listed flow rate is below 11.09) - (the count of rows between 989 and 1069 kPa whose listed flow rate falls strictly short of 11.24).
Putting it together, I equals 2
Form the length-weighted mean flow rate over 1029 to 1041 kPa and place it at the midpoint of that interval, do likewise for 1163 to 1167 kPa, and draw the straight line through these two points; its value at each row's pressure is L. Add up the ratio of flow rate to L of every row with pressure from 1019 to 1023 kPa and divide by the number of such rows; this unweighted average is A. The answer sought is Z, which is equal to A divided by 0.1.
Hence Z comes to 10.2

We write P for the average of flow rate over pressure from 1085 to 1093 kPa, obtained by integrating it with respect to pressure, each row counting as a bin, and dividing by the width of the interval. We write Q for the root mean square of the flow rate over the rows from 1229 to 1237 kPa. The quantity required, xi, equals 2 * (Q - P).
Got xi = 0.4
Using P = 10.9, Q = 11.1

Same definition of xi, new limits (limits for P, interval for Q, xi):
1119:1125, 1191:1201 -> 0.0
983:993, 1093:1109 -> -3.7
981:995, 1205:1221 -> -2.2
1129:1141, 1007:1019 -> 1.1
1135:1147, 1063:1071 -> -2.1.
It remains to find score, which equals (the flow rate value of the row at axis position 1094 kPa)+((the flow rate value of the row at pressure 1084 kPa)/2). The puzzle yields 15.9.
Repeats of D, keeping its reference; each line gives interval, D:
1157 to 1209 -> 1194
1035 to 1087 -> 1072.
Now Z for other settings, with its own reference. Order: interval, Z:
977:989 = 10.2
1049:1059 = 9.4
